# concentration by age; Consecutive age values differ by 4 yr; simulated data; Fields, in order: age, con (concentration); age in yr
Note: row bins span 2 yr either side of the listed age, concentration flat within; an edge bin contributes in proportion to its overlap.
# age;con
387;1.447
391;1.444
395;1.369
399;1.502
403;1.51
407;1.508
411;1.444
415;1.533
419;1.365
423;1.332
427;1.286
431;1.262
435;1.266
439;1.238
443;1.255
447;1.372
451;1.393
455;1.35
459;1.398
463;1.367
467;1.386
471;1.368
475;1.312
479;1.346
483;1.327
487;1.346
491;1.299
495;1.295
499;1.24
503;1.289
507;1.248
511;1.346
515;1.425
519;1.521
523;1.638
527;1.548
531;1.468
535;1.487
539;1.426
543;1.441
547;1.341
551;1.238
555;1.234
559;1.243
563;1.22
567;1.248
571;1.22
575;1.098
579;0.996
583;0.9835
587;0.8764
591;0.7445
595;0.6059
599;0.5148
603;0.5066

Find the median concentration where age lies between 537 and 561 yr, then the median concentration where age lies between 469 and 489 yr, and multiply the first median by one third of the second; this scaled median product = 0.58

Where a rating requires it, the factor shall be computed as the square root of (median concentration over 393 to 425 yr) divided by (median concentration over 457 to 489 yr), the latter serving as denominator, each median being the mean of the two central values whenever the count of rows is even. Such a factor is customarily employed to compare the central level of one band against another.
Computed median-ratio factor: 1.04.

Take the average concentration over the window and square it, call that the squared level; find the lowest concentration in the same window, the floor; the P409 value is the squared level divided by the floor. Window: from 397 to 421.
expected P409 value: 1.60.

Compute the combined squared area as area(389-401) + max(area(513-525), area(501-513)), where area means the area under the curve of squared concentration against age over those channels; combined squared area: 53.0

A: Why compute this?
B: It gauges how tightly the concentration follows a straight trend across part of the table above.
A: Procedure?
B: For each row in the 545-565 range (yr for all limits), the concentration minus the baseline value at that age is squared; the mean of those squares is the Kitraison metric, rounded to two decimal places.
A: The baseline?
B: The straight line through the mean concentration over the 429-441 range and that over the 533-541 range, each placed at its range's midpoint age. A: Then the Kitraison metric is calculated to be 0.06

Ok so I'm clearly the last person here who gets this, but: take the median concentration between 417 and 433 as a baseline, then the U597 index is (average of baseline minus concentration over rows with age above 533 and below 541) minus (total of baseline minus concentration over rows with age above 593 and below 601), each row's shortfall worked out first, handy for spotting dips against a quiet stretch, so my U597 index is -1.6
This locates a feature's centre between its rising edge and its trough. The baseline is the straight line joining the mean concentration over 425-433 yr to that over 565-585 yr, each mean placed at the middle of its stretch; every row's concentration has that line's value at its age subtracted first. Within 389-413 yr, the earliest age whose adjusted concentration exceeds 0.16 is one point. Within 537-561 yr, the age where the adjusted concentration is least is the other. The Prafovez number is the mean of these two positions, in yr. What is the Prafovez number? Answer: 475 yr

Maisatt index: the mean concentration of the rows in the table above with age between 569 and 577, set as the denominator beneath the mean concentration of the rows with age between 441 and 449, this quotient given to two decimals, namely 1.13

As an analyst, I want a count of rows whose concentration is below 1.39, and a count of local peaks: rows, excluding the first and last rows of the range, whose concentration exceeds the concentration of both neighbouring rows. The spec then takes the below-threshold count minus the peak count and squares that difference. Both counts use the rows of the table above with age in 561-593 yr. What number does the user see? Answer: 49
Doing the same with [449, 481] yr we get 16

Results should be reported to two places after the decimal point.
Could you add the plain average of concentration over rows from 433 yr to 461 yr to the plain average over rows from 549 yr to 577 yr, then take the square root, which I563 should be 1.59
